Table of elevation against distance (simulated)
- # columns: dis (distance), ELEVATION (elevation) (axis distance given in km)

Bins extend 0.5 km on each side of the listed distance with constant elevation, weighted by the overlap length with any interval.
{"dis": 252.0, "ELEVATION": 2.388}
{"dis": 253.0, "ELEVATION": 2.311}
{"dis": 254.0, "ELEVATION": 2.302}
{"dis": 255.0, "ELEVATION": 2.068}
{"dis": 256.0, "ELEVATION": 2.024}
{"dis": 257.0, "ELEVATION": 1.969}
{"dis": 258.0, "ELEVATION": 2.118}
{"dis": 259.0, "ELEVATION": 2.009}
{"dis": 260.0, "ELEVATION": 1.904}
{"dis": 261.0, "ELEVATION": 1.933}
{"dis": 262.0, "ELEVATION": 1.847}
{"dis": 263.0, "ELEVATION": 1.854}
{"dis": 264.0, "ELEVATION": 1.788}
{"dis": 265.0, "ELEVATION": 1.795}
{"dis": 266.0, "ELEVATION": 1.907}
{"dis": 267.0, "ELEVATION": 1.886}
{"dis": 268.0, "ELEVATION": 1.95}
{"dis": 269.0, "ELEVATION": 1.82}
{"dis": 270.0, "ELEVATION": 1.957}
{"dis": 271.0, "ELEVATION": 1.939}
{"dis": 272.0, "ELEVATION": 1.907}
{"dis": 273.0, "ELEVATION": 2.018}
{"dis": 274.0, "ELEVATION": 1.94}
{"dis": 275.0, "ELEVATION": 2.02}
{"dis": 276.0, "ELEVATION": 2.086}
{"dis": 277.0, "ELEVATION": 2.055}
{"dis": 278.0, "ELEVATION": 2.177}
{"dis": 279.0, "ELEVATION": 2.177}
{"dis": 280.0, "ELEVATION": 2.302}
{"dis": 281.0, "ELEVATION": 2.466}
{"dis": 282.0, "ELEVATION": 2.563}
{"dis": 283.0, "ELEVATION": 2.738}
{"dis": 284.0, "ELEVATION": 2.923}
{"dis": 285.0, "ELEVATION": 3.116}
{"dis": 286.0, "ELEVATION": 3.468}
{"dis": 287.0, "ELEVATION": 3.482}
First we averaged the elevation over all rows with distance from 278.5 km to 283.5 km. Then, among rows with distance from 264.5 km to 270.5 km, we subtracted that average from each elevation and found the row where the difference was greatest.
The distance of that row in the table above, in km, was 270.0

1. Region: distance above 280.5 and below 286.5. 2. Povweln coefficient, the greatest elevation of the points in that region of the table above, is 3.468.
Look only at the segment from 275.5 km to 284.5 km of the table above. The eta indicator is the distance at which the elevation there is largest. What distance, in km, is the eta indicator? 284.0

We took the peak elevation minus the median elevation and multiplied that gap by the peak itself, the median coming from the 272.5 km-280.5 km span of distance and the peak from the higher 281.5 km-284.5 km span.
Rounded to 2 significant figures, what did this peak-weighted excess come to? 2.5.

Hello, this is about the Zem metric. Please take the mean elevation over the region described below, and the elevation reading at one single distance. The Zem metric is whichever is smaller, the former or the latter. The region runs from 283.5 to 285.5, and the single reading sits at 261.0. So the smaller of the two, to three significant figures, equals 1.93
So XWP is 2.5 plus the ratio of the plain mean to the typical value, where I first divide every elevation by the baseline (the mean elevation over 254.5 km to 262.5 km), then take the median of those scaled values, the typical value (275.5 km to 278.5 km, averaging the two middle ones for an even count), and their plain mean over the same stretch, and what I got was 3.51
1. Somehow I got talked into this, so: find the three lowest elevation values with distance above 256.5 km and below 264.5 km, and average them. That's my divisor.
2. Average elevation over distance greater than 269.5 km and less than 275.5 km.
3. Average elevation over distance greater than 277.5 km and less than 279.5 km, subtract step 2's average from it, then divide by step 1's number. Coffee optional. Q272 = 0.12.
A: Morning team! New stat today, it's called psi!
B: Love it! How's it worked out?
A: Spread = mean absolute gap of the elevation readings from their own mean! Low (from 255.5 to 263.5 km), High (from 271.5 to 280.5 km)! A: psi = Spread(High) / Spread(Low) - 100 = -98.7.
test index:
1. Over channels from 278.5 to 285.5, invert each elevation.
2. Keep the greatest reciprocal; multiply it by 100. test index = 46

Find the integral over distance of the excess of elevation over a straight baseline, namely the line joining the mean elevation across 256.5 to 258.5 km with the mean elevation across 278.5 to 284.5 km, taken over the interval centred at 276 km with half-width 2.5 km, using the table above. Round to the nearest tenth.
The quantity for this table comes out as -1.8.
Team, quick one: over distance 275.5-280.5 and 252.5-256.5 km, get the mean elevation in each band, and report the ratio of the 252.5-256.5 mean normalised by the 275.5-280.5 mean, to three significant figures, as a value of 1.01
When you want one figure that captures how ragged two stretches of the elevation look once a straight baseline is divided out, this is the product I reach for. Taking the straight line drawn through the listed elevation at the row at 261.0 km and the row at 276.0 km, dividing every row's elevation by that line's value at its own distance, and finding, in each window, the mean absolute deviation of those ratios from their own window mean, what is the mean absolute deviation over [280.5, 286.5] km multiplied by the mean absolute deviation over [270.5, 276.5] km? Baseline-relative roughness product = 0.0027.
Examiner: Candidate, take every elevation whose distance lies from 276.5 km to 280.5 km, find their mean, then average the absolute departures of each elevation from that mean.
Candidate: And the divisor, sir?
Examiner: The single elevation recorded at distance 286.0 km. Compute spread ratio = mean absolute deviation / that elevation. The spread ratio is 0.0179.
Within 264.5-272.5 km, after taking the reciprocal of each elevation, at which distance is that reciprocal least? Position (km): 270.0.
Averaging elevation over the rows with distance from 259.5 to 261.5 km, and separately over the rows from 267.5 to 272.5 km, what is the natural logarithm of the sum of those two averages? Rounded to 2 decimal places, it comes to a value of 1.34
